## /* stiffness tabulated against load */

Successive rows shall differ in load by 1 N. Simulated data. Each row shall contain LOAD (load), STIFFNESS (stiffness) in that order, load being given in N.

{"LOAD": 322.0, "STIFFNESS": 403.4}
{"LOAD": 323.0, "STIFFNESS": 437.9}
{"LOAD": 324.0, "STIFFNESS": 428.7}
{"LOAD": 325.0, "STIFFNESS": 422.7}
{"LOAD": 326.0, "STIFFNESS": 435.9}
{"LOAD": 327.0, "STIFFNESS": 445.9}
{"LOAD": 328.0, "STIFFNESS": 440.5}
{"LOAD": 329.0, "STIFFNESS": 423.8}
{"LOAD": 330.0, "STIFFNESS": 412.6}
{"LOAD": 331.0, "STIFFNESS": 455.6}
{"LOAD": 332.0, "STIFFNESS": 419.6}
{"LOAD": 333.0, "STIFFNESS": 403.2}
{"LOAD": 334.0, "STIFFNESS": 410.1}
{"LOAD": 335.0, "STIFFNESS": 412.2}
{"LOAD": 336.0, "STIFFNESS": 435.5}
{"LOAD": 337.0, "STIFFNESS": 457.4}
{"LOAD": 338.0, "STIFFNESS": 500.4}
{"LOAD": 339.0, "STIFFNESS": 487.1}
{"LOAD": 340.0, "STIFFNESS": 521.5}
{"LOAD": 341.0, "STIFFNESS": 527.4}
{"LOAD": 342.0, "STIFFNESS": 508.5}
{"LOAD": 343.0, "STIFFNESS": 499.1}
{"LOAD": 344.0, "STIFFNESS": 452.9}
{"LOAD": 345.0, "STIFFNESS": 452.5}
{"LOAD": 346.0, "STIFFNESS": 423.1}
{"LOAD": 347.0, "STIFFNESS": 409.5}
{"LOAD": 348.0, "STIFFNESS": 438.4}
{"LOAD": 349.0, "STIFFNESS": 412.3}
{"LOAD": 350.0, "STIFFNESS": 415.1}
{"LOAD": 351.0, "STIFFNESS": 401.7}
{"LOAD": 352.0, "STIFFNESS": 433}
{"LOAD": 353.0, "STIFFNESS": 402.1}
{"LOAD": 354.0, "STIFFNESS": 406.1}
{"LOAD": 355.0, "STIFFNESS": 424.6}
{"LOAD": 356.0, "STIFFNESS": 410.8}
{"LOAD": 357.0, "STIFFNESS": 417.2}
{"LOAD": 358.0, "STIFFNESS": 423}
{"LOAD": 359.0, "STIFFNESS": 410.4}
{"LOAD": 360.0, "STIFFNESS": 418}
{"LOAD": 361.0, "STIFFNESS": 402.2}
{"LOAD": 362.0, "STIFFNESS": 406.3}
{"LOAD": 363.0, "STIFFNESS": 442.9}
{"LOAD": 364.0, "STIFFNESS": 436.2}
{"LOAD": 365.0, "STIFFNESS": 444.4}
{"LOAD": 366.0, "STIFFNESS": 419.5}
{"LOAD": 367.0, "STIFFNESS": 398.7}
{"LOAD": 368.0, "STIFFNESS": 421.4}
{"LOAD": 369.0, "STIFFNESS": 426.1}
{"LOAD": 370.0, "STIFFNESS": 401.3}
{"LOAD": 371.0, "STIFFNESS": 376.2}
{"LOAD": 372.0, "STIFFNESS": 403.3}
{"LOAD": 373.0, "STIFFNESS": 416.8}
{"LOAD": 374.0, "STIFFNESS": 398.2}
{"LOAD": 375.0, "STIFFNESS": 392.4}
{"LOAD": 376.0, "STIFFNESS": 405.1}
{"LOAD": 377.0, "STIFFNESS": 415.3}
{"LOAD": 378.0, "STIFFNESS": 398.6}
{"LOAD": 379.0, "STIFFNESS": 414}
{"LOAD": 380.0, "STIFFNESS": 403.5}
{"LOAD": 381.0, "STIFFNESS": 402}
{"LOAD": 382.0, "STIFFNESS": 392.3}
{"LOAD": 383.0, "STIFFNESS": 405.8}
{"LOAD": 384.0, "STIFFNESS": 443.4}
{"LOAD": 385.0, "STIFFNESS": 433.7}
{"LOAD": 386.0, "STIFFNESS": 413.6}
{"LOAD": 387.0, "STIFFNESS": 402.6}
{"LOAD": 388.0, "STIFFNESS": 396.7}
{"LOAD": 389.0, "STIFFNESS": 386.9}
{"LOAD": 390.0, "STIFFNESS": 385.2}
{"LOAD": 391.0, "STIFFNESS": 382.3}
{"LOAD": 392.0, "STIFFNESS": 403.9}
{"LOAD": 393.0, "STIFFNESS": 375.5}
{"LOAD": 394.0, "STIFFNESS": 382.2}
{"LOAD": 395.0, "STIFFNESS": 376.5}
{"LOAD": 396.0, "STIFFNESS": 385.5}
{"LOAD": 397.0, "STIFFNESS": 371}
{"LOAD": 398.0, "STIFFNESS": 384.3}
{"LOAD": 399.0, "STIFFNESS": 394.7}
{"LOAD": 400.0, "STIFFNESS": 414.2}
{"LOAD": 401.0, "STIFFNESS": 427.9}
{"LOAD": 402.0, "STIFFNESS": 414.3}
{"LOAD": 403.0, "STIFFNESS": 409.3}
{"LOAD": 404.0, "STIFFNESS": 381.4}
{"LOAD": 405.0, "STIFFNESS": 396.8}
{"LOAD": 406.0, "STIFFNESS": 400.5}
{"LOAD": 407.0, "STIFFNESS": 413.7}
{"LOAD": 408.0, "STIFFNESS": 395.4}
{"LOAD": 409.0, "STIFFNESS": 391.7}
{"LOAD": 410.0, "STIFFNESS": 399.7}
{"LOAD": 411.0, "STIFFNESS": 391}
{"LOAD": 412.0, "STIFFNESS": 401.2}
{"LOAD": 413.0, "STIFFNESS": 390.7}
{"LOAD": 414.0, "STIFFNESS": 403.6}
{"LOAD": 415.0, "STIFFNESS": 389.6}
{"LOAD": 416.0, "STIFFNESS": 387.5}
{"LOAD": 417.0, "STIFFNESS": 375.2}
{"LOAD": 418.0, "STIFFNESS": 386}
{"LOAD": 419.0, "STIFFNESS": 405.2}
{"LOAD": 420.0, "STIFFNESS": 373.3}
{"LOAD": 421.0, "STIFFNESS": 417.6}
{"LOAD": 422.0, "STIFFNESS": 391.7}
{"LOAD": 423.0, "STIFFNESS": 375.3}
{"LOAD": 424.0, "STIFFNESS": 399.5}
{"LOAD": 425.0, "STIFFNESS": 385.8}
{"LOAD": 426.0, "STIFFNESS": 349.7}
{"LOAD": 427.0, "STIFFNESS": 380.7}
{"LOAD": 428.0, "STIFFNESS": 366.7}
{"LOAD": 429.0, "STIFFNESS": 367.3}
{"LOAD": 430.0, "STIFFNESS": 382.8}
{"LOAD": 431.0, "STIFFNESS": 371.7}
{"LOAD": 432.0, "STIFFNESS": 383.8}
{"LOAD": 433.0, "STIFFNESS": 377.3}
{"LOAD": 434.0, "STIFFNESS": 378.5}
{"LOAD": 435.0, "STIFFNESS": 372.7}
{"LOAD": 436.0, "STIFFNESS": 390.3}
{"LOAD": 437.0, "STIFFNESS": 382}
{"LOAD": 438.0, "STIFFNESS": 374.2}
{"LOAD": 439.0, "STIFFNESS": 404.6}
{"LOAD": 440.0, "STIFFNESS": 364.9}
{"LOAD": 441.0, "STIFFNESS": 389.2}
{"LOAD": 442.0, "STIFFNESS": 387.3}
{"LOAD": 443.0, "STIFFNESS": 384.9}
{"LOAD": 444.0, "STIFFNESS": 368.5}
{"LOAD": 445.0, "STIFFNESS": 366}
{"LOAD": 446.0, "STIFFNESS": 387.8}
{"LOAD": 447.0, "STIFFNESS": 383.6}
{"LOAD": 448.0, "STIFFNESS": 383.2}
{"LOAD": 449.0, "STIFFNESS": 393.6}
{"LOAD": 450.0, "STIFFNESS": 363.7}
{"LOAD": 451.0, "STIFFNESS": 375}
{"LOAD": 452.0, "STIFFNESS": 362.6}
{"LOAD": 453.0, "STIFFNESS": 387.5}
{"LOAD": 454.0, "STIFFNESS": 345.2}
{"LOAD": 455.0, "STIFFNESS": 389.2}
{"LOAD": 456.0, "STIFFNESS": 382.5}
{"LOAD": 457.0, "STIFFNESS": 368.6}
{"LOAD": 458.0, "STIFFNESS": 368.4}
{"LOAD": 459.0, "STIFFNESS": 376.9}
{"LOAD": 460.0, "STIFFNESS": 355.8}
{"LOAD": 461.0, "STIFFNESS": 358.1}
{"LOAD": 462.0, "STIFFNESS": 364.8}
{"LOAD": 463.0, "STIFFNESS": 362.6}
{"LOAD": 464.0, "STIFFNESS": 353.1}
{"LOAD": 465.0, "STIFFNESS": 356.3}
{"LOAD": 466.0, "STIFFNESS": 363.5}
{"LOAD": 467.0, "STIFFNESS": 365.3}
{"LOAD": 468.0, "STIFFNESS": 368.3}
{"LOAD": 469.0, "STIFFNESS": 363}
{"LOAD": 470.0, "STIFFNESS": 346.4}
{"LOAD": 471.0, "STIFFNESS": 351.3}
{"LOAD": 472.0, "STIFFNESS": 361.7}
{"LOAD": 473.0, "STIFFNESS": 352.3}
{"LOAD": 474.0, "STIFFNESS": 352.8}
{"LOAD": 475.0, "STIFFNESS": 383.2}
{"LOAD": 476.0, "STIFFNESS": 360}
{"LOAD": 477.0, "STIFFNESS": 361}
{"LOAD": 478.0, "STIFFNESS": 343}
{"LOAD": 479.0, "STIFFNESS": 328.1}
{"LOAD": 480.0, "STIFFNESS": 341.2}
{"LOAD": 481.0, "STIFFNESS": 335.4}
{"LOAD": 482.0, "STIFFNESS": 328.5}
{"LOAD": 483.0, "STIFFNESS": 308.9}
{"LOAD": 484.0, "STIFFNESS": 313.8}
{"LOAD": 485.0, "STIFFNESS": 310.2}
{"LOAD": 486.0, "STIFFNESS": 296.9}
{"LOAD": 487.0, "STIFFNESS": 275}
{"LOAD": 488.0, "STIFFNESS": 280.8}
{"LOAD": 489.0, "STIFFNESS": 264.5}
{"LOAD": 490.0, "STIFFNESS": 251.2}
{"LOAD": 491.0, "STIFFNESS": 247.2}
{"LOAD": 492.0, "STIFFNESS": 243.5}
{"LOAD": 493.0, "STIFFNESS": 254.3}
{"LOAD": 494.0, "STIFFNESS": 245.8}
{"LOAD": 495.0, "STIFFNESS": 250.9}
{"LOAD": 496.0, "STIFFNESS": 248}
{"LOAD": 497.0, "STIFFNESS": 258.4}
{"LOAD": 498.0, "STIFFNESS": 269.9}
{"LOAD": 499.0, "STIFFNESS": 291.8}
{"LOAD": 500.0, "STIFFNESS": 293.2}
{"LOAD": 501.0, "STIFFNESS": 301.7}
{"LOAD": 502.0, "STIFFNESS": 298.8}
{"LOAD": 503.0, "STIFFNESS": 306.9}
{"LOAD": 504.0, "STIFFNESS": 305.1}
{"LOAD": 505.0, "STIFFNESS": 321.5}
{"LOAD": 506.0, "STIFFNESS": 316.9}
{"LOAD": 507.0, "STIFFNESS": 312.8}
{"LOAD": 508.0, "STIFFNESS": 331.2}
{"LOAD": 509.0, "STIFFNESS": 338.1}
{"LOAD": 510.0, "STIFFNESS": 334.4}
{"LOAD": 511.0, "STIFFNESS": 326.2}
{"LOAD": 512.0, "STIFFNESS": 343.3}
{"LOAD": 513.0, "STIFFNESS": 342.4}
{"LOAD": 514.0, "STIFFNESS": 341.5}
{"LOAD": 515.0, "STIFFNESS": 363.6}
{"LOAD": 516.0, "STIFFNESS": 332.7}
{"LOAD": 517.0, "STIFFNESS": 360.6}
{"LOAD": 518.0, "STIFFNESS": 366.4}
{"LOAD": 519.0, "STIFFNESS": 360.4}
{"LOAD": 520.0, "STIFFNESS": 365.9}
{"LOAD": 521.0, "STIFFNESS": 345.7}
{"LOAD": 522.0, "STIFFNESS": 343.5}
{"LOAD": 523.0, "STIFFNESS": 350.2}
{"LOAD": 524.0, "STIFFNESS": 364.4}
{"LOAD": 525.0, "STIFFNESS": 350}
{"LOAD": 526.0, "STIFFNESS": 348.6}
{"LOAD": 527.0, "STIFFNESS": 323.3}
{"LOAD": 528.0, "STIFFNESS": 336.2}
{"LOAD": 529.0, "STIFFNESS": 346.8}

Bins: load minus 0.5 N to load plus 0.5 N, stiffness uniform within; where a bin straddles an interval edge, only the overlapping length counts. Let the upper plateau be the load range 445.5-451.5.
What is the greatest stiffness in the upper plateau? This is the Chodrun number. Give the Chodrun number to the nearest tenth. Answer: 393.6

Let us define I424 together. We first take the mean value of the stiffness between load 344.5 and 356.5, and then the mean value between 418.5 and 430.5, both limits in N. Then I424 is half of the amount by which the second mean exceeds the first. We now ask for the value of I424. -18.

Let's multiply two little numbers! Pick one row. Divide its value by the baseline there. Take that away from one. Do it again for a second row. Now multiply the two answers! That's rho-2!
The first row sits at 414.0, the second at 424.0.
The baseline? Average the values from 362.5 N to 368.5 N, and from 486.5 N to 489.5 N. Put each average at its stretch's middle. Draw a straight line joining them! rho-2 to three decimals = 0.013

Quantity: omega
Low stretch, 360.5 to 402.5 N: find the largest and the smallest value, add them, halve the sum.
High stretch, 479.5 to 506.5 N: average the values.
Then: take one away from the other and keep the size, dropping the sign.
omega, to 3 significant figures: 120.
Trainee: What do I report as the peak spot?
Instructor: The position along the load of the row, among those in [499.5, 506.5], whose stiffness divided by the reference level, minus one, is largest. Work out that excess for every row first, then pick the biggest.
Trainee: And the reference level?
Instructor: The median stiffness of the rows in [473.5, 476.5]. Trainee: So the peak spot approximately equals 505.0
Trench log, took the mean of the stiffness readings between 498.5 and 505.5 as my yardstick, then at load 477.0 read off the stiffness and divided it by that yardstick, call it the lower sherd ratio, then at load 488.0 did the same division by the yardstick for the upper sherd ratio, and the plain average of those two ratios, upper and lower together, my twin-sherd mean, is 1.06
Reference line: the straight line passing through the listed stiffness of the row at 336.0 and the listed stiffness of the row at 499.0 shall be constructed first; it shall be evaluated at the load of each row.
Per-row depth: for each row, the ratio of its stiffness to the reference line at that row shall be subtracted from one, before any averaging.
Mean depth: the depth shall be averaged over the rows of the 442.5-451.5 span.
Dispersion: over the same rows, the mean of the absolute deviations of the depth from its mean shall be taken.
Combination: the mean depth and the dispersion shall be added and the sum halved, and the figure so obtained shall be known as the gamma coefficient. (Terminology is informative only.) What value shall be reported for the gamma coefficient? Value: -0.048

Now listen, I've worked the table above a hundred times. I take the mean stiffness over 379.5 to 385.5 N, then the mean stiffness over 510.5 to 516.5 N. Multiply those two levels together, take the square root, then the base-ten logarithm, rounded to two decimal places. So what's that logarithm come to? 2.57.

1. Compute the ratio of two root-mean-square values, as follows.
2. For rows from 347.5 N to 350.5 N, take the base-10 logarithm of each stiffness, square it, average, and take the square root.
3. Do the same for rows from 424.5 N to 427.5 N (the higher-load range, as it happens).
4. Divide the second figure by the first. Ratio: 0.98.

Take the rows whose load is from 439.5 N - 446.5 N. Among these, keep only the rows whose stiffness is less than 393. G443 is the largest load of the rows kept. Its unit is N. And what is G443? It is 446.0 N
